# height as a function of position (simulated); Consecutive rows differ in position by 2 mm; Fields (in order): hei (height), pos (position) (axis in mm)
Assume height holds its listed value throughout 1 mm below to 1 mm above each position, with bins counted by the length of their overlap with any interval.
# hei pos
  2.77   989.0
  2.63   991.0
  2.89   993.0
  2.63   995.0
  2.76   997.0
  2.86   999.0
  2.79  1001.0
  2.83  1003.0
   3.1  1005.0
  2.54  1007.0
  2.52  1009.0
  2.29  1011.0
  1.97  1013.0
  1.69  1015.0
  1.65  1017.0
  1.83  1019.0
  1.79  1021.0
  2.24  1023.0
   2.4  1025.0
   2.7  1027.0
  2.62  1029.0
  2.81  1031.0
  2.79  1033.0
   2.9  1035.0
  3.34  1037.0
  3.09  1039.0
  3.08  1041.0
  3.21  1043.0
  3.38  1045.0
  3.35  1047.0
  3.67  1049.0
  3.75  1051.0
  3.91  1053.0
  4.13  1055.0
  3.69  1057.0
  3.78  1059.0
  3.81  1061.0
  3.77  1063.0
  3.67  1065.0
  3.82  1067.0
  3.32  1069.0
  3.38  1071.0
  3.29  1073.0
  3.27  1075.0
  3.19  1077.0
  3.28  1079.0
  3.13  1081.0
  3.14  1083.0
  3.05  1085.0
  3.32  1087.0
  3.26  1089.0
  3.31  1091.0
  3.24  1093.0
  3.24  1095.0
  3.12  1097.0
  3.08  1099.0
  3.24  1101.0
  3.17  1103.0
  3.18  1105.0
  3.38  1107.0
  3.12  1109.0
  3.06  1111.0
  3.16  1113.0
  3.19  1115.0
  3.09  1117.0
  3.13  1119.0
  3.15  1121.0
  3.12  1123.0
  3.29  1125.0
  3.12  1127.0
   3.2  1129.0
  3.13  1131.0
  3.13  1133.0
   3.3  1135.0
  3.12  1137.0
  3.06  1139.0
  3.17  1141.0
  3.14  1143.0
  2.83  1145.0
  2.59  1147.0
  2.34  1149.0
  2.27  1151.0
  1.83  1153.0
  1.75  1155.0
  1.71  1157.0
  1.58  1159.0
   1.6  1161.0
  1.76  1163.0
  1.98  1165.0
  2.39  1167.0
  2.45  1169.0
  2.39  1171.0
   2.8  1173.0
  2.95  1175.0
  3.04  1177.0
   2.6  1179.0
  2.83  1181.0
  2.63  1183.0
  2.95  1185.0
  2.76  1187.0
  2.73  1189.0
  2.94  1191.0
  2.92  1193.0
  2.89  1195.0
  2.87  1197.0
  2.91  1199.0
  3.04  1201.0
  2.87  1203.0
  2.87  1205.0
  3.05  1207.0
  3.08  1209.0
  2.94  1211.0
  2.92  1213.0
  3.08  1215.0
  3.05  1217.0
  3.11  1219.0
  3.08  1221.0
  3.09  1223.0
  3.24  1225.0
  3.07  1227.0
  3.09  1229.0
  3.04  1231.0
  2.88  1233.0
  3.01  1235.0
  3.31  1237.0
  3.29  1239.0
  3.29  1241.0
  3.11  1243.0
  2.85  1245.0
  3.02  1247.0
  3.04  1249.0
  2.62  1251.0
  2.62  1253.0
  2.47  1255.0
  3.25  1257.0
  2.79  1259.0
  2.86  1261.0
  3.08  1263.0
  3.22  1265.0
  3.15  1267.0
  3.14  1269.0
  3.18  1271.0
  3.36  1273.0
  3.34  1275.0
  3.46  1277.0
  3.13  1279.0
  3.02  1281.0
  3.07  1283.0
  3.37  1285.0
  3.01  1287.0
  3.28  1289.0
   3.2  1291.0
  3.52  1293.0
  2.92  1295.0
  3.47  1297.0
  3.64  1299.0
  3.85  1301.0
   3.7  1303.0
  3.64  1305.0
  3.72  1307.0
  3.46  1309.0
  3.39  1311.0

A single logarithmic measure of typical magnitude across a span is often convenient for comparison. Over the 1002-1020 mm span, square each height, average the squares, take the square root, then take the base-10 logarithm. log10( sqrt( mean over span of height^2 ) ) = 0.37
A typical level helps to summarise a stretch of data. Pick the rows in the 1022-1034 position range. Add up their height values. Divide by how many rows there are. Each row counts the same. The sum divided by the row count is 2.59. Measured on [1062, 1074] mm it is 3.54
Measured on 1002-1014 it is 2.54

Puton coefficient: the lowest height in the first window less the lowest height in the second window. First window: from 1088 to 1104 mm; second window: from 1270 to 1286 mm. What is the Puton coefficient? 0.1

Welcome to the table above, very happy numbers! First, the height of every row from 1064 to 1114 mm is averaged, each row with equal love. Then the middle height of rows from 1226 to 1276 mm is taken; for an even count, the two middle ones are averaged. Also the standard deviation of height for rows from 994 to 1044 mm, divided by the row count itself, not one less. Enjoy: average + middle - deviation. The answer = 5.86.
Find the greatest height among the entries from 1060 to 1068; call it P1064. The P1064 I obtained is 3.82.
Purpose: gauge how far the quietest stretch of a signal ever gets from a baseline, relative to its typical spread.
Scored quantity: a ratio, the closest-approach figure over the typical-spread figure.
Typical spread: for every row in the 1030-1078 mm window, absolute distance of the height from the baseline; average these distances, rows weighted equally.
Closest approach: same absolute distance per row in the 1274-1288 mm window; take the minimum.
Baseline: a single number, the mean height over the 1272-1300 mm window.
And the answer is 0.22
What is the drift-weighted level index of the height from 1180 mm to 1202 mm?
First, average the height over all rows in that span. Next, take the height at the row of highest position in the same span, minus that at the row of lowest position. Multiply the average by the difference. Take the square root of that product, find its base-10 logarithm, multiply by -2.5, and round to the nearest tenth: 0.3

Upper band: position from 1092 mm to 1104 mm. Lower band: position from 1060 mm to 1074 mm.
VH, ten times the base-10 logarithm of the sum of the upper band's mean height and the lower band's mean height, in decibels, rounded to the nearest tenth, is 8.3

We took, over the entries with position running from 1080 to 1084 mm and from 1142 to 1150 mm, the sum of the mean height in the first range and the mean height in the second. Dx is 5.86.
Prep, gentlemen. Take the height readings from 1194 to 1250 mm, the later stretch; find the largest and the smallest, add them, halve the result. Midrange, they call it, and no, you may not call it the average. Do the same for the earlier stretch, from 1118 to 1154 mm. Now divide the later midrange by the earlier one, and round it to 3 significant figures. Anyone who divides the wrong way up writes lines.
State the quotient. 1.20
